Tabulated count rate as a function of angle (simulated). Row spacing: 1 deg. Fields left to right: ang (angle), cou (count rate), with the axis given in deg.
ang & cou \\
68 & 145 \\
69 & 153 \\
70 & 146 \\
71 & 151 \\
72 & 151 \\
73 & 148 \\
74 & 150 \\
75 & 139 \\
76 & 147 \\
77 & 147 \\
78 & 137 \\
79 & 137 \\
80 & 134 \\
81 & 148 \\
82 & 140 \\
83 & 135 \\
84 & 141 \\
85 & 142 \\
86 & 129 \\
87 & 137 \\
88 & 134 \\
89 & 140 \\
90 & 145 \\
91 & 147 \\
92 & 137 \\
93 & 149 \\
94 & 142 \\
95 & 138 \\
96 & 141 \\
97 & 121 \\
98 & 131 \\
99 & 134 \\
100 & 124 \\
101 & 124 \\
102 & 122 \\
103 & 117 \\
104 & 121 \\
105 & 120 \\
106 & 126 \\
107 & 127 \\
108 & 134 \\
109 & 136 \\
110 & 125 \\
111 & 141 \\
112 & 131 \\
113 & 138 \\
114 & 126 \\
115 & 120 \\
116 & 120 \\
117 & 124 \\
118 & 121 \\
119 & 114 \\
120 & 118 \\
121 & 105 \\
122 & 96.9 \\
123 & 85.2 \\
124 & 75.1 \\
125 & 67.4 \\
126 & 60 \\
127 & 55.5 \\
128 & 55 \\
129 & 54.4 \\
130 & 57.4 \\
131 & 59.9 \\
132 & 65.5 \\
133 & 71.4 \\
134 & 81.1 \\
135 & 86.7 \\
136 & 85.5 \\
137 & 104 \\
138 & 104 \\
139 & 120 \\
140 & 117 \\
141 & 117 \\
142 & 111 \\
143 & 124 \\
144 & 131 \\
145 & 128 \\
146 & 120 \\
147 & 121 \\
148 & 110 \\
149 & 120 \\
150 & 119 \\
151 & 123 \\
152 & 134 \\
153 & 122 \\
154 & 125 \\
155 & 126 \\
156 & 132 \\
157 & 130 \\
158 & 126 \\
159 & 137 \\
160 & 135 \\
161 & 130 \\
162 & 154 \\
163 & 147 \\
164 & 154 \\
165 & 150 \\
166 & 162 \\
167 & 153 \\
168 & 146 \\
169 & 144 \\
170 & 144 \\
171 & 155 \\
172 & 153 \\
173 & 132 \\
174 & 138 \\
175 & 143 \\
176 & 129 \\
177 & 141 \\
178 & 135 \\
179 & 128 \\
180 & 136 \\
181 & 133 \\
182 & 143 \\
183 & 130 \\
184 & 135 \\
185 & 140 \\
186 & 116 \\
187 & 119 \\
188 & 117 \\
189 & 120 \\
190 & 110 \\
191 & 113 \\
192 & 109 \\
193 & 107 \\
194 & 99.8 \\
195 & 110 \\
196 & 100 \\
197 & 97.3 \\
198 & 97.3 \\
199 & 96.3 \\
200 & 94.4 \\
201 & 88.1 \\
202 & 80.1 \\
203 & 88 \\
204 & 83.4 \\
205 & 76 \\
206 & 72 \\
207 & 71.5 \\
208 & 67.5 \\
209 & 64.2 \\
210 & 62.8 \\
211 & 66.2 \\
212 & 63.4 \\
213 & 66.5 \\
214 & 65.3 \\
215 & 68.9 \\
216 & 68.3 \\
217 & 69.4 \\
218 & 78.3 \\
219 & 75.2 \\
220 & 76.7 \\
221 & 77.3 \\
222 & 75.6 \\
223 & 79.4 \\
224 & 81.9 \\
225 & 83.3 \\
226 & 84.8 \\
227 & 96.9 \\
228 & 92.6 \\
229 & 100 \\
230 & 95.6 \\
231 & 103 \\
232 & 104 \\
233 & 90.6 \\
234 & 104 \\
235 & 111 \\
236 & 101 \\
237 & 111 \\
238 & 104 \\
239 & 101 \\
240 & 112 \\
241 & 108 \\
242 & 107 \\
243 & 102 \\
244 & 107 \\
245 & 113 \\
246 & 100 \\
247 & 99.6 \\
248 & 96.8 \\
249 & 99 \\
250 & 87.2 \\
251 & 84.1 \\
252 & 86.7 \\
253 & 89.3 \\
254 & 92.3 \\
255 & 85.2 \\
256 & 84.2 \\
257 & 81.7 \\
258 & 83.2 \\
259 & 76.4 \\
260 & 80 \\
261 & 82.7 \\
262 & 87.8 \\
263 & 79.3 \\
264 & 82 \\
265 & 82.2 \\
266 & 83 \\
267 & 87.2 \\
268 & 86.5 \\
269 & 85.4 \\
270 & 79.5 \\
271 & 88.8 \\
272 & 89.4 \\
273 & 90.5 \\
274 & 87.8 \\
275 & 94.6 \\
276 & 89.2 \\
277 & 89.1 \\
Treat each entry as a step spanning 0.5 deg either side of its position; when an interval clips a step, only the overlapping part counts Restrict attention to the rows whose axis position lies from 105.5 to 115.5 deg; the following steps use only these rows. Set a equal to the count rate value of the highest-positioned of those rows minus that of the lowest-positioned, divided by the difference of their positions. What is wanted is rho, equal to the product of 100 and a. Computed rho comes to -67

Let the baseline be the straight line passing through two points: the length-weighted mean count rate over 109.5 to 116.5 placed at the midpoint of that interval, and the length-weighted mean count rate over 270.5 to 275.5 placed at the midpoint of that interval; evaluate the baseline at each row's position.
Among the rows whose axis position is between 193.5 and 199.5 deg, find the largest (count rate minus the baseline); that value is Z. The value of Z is 1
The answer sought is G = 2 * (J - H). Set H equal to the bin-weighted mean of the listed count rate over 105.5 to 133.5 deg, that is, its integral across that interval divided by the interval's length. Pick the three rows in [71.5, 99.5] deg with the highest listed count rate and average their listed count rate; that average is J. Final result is 99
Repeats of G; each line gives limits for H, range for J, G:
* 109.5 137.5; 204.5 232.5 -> 16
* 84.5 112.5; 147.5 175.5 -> 49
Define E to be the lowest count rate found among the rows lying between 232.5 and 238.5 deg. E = 90.6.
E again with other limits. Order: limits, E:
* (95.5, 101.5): 121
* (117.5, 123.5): 85.2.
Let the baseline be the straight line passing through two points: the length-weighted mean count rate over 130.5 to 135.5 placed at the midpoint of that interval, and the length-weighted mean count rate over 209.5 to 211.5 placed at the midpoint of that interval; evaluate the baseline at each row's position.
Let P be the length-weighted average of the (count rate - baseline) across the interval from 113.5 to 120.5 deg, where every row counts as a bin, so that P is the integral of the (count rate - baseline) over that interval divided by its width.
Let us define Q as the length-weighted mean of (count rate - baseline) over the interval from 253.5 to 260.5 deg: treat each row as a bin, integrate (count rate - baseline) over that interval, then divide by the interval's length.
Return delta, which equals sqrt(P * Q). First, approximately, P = 46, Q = 24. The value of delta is 33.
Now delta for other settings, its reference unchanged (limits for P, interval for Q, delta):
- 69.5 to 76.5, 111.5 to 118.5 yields 59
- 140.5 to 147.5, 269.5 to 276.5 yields 39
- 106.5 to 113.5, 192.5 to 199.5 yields 45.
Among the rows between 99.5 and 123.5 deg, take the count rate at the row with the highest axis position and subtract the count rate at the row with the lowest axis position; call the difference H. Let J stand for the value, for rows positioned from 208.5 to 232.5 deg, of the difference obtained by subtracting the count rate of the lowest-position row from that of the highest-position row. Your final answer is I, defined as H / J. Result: -1.0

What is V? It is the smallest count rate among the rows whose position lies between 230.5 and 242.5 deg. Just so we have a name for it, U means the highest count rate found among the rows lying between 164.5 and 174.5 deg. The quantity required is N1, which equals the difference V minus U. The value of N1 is -71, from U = 162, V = 90.6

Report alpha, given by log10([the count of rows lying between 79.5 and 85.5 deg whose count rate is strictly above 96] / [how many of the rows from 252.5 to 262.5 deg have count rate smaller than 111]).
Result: -0.2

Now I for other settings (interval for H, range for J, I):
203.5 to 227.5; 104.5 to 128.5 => -0.2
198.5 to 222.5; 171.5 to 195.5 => 0.5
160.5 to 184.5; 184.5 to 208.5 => -0.1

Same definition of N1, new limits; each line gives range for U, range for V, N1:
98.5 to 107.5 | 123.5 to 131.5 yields -80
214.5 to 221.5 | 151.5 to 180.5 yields 44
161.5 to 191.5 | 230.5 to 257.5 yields -80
